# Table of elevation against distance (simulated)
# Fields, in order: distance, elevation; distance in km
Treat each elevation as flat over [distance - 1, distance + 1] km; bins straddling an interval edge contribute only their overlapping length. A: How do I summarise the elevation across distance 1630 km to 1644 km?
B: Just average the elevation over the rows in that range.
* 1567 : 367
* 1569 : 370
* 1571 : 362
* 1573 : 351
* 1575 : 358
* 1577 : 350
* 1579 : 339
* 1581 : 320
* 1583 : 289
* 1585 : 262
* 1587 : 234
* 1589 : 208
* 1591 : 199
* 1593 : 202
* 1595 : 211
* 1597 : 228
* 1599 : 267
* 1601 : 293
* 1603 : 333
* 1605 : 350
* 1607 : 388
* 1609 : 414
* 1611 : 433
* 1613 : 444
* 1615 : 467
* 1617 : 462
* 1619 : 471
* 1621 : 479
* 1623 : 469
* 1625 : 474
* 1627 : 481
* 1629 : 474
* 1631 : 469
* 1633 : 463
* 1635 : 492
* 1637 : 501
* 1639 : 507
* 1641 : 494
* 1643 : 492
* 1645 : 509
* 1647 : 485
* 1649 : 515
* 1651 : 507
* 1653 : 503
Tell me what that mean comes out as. 488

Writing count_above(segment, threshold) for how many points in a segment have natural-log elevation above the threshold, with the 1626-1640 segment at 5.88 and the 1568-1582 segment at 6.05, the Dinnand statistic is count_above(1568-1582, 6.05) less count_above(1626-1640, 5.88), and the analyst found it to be -7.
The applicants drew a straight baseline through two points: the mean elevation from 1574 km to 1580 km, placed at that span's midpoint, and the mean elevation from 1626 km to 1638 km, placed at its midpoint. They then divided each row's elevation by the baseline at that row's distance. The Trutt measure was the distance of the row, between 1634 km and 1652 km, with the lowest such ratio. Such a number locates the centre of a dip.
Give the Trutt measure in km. 1647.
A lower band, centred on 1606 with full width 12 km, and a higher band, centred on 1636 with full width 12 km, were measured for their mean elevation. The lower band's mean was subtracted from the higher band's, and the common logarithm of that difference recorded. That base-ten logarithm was 2.08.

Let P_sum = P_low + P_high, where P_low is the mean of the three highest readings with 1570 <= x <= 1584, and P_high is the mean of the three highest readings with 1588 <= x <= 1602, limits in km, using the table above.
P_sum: 620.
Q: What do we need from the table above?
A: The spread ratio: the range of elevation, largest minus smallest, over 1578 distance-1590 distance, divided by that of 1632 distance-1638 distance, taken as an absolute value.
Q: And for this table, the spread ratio 3.4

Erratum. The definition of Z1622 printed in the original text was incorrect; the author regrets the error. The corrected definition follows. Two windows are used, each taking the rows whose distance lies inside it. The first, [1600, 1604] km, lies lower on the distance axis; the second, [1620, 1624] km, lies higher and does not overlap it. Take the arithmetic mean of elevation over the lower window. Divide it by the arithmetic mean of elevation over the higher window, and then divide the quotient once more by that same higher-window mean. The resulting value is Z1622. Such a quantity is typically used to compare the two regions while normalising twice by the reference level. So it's 0.0014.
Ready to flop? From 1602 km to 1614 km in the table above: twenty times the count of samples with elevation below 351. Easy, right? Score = 40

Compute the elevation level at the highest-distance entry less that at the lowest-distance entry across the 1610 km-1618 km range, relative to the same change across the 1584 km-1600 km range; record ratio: 5.8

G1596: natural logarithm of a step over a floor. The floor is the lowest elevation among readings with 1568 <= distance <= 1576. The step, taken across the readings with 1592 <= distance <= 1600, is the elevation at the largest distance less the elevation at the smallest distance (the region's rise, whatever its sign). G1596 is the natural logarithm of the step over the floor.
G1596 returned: -1.7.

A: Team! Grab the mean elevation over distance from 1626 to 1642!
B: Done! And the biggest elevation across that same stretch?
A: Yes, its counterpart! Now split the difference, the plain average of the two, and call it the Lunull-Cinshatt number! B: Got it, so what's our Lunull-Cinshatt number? 496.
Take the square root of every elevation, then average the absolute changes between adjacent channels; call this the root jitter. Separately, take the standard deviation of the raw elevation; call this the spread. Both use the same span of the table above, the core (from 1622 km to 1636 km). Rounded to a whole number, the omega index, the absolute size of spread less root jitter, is 9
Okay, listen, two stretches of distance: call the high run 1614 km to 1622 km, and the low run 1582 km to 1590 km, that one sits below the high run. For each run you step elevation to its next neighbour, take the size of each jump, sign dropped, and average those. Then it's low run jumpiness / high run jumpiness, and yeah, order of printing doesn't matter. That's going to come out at 3.7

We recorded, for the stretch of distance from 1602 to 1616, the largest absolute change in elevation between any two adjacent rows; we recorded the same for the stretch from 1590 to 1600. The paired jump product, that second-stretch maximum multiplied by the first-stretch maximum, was 1482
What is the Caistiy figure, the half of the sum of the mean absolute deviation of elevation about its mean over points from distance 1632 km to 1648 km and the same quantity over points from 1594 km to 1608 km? 31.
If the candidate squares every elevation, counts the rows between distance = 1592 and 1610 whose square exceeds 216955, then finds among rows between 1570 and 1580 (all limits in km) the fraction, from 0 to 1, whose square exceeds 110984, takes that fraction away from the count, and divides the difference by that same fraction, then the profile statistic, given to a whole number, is -1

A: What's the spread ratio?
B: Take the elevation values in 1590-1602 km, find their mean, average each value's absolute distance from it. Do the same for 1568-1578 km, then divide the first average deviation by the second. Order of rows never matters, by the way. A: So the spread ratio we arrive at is 5.0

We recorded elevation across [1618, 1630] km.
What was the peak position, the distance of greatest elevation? 1627 km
